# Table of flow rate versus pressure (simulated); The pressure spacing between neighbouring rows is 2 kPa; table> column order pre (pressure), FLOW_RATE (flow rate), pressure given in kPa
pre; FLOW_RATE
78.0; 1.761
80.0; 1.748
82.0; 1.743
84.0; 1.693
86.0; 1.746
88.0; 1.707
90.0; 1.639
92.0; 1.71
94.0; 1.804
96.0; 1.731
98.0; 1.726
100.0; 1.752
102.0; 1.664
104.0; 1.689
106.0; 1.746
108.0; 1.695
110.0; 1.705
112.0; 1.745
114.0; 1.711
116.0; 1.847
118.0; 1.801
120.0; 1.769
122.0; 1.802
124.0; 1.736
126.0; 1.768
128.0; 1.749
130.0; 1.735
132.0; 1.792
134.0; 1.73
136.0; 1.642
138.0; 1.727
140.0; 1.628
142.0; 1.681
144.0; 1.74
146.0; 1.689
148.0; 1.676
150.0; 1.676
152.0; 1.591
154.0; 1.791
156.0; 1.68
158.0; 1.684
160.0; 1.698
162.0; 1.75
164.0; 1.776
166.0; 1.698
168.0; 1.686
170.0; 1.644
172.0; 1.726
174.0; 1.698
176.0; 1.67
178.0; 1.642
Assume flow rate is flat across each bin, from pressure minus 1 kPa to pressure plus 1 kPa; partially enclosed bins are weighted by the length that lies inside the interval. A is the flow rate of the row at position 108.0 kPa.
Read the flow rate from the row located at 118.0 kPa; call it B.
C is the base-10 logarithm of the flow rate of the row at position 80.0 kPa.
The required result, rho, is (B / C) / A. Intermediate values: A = 1.695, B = 1.801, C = 0.243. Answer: 4.38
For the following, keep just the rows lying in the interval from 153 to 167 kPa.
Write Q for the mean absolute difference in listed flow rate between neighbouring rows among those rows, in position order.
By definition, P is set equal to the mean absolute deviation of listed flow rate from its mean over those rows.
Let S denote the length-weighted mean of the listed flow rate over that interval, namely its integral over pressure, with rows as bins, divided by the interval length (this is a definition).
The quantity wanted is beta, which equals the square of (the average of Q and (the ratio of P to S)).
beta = 0.0013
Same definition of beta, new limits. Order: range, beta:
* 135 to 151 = 0.0011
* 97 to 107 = 0.0011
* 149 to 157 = 0.0067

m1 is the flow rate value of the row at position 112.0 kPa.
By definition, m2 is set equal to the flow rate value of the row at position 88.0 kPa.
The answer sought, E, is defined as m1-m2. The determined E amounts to 0.04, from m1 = 1.745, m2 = 1.707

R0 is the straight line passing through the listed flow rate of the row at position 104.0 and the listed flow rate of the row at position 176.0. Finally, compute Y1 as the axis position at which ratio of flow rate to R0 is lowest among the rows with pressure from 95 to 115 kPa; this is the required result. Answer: 102.0 kPa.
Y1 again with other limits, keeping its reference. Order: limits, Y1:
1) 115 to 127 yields 124.0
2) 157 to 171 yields 170.0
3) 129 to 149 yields 140.0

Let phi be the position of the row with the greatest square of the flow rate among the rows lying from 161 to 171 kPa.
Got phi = 164.0 kPa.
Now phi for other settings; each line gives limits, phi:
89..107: 94.0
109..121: 116.0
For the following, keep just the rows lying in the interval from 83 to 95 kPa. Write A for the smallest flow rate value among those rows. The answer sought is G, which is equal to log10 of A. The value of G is 0.215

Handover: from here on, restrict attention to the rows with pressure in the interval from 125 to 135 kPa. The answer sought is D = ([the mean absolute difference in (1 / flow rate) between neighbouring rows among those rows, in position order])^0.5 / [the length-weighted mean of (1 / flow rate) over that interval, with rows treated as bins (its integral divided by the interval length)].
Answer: 0.194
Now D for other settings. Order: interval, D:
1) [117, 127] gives 0.202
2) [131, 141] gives 0.290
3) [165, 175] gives 0.203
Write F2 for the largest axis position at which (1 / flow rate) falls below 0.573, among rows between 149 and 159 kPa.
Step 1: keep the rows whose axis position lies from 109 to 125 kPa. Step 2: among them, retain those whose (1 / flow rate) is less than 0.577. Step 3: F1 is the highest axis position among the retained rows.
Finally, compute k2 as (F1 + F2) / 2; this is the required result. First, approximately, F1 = 124.0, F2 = 154.0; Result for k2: 139 kPa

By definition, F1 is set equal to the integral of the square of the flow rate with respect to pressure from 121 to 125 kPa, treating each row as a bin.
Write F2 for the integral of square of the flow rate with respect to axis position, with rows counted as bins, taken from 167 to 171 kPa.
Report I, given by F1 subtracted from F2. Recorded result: -1.4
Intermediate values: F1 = 12.5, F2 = 11.1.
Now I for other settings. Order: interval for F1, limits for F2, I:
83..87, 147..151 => -0.6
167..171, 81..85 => 0.7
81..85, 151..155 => -0.3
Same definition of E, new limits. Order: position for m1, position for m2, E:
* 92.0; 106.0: -0.04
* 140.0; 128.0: -0.12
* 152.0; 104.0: -0.10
